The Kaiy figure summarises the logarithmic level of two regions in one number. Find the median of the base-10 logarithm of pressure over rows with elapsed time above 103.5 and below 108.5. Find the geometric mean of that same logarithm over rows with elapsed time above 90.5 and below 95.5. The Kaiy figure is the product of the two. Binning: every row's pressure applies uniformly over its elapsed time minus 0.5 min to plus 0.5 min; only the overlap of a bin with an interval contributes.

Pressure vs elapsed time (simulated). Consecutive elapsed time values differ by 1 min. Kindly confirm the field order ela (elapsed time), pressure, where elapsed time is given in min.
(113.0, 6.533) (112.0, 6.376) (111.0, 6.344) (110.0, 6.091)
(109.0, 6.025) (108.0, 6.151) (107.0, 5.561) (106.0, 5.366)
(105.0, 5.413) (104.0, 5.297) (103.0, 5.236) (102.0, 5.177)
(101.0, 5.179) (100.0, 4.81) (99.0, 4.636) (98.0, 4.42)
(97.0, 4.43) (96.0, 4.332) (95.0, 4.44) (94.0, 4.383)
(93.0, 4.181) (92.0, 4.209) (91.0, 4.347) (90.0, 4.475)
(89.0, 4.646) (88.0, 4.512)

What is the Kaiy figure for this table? 0.465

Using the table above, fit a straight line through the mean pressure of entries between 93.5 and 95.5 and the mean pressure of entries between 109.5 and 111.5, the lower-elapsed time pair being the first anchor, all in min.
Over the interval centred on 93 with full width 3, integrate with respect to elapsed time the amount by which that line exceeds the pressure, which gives 0.0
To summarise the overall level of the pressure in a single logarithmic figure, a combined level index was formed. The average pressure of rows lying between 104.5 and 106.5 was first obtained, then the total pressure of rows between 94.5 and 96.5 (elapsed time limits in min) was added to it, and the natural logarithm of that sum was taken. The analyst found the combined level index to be 2.65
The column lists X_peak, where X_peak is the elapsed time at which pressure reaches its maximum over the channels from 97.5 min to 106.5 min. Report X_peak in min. 105.0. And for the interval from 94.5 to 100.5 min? 100.0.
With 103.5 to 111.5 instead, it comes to 111.0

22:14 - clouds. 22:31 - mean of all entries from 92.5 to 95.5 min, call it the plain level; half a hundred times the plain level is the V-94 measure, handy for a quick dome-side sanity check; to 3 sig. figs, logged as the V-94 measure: 217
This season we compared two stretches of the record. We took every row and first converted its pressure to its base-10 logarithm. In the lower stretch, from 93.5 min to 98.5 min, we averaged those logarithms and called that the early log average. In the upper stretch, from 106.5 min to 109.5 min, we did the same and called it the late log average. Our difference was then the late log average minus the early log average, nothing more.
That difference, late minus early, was 0.13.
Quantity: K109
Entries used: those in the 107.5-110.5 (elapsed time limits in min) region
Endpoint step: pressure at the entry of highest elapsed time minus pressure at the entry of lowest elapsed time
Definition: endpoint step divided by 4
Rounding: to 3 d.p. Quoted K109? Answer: -0.015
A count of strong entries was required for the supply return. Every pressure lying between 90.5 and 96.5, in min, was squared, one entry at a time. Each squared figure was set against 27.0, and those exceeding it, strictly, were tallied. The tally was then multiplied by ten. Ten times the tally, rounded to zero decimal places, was 0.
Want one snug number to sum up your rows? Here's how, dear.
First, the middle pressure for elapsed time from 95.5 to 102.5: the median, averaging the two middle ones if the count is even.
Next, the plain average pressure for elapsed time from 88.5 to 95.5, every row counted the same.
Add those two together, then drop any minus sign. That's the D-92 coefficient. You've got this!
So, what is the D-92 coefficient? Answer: 9.0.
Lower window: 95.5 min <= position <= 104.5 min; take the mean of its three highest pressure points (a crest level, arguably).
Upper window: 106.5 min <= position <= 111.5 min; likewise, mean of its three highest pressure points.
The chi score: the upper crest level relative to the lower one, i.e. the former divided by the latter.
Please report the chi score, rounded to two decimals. 1.18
